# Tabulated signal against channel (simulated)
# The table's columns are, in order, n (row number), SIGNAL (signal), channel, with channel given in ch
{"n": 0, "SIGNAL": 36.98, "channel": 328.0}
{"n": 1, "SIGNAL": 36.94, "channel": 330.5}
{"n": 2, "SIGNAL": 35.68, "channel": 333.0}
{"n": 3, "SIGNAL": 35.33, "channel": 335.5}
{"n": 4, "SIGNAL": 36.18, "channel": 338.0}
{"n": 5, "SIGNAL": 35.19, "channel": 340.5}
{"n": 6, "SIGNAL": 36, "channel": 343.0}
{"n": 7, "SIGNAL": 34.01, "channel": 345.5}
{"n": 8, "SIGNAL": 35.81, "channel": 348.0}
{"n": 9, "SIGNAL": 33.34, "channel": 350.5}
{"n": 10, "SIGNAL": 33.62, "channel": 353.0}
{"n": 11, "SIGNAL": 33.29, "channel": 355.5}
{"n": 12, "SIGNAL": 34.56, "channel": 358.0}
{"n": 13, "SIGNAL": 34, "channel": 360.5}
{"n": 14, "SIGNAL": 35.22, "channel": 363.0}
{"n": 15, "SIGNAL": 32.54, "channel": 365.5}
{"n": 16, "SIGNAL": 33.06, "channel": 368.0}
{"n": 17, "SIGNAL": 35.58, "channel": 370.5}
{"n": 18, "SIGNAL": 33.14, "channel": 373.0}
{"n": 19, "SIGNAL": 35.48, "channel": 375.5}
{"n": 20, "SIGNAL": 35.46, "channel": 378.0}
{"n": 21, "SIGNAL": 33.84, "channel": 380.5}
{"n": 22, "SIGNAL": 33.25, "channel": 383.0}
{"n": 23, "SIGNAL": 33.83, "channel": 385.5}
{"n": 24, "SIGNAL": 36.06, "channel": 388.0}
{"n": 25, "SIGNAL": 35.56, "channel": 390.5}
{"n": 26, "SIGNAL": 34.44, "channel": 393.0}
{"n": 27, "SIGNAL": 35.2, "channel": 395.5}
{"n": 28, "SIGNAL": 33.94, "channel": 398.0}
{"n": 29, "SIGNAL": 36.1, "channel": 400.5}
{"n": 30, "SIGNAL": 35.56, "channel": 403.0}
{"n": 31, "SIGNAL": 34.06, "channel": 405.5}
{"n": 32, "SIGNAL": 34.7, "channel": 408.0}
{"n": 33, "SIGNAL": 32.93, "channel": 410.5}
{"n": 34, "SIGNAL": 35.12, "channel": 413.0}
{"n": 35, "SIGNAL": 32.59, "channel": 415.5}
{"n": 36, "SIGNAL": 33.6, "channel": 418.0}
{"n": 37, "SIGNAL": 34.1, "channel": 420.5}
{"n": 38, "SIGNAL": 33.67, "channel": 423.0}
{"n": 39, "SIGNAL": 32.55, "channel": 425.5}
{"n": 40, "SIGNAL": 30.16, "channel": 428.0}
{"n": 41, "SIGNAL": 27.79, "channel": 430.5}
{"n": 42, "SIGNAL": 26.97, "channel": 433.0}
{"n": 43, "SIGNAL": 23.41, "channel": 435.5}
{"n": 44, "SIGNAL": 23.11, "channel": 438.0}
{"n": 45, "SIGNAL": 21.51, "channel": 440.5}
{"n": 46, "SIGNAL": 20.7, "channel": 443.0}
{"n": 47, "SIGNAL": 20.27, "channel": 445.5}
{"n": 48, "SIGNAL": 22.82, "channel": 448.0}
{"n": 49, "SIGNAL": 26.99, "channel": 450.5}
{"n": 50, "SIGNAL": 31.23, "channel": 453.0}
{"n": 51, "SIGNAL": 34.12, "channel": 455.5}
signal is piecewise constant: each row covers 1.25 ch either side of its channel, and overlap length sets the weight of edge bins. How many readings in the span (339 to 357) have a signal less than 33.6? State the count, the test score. 2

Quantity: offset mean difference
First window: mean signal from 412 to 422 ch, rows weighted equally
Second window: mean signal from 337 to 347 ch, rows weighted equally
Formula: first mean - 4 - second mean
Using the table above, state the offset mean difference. -5.5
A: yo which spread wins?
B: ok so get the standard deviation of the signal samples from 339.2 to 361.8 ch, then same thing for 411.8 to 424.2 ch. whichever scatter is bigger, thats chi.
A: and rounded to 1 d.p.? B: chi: 1.0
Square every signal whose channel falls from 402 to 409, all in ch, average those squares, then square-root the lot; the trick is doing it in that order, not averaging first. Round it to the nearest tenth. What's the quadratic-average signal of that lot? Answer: 34.8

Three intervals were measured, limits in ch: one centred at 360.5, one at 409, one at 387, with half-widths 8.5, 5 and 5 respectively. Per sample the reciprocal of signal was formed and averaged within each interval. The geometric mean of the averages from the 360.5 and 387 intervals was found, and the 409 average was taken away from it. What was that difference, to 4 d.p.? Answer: 0.0000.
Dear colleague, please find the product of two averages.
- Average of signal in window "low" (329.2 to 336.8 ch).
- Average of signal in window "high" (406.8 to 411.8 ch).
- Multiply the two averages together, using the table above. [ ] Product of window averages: 1217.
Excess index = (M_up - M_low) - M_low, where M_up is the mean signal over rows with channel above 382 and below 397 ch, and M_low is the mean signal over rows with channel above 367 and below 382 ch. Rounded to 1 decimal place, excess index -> -34.1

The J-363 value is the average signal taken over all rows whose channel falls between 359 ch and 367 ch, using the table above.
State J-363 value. 33.9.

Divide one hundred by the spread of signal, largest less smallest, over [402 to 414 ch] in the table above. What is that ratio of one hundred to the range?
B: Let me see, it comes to 38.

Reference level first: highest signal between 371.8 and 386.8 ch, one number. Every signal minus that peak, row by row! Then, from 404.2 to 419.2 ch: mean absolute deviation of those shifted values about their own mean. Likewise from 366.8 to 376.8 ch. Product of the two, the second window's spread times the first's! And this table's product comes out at 1.0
